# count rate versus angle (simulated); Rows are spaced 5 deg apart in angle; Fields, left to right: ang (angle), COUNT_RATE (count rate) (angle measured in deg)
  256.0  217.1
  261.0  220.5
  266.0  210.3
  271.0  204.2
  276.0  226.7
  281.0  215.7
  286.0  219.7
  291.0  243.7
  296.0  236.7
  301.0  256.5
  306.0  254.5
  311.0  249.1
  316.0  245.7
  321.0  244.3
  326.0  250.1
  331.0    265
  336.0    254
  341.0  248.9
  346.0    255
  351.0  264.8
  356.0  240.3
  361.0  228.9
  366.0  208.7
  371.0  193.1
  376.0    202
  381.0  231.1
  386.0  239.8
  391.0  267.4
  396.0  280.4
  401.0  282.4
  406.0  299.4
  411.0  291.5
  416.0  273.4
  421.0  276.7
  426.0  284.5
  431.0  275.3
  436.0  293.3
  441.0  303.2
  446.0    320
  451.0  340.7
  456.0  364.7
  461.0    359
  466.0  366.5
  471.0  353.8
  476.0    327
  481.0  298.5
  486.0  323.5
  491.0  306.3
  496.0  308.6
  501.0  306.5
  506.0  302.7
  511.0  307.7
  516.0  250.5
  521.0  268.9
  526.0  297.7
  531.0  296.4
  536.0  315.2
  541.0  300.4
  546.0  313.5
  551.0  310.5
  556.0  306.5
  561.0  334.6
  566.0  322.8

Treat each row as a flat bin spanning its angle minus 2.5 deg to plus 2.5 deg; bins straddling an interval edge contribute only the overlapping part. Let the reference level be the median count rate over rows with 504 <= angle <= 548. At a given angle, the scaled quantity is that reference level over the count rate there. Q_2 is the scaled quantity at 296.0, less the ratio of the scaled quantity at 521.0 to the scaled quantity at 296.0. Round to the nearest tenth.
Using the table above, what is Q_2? 0.4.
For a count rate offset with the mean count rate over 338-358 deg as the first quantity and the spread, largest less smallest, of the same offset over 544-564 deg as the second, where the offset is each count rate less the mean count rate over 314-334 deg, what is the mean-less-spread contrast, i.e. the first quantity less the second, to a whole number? -27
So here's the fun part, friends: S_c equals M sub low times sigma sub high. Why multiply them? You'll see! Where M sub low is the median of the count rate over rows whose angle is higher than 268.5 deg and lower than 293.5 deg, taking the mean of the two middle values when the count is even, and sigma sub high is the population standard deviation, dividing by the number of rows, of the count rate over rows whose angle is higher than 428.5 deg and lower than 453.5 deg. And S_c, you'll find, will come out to 4923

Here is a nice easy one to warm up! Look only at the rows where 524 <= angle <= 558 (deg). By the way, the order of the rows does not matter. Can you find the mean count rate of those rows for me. 306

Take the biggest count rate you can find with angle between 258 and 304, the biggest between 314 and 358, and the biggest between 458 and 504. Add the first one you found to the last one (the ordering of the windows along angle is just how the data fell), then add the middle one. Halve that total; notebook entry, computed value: 444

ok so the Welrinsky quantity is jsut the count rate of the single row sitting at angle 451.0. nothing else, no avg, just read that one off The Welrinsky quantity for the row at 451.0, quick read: 340.7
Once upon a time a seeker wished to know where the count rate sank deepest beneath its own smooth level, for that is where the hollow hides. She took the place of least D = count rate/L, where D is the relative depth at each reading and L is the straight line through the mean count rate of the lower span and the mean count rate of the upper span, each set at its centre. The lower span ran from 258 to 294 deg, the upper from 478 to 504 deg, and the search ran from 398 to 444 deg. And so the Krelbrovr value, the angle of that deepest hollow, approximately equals 431.0 deg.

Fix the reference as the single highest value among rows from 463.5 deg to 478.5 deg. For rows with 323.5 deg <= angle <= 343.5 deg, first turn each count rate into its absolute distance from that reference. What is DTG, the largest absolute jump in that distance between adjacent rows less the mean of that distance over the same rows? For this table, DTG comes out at -97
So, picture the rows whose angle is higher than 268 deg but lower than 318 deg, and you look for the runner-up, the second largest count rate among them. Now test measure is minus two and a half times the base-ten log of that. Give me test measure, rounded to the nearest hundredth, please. -6.01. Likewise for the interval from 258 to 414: -6.16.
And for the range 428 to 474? -6.40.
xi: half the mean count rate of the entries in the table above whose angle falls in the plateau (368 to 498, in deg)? 147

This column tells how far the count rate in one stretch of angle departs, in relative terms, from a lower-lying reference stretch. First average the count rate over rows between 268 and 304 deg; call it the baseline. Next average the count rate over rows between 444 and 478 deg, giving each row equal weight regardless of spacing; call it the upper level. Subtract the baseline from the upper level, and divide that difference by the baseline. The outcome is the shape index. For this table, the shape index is 0.52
